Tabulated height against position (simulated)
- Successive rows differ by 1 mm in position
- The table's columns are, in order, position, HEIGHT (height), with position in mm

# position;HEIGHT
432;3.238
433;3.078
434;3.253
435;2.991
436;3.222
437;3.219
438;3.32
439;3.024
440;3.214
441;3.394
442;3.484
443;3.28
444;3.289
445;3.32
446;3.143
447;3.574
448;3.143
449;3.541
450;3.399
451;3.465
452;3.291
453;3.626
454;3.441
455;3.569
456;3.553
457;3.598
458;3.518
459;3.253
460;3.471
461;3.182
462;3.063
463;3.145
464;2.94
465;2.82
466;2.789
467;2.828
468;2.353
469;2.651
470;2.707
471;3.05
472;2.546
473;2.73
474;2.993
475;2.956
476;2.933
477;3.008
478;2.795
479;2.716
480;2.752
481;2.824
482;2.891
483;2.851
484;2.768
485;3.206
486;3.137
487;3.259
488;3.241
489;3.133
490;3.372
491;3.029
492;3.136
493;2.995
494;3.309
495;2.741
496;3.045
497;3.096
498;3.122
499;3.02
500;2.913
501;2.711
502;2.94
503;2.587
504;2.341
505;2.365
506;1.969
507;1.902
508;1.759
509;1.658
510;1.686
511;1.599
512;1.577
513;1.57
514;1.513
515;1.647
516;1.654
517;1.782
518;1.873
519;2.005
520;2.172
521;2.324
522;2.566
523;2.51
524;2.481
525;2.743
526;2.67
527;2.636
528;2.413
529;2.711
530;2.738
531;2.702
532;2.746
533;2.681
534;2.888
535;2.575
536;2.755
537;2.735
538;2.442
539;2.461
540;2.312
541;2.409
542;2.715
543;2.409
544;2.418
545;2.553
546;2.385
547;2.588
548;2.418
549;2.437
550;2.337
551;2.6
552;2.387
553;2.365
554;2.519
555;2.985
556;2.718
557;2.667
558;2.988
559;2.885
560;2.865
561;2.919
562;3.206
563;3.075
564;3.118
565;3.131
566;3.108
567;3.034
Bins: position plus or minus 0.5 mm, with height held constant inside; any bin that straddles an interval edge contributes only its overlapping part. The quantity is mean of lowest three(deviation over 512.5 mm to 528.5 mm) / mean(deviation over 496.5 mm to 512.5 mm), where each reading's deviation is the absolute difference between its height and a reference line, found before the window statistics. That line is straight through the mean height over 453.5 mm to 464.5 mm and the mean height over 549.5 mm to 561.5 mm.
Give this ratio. 0.29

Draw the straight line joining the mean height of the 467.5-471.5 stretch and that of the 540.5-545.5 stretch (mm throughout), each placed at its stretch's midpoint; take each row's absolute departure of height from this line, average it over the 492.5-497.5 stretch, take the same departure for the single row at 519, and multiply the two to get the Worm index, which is 0.23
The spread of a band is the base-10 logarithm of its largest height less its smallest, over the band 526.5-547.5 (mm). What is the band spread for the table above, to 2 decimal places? -0.24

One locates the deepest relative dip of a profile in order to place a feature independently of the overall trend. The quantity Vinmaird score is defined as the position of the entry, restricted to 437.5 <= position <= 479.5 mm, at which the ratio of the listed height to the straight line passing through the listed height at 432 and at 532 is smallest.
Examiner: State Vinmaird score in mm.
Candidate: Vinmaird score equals 468 mm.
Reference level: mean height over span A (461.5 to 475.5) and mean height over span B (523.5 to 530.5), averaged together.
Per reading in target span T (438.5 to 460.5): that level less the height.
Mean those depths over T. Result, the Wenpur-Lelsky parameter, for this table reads -0.7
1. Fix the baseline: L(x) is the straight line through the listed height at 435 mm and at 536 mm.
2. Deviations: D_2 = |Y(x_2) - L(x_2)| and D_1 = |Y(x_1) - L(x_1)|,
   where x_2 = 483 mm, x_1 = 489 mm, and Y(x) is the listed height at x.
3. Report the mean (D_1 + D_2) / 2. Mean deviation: 0.15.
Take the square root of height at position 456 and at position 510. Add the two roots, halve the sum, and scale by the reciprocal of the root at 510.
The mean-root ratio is 1.23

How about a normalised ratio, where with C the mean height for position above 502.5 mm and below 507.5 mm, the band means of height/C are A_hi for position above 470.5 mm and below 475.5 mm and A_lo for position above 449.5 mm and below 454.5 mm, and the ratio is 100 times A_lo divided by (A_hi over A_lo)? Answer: 186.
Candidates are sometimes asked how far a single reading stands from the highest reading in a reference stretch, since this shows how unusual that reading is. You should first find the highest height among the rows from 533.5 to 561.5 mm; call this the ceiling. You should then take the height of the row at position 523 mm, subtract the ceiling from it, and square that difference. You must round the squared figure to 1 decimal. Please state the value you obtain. 0.2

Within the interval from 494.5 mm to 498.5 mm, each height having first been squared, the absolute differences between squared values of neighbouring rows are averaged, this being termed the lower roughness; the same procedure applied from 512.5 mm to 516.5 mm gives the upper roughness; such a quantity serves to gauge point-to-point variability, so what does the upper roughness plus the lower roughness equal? 0.95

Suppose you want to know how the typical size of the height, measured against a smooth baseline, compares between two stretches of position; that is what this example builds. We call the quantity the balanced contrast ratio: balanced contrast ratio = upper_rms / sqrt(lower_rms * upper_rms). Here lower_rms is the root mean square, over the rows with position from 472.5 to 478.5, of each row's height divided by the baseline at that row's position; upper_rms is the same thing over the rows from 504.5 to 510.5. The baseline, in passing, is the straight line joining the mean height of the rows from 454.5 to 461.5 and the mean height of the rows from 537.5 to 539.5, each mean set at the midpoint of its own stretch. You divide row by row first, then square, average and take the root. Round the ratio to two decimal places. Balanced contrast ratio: 0.86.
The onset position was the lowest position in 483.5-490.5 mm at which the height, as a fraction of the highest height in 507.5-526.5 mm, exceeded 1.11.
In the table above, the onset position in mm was 485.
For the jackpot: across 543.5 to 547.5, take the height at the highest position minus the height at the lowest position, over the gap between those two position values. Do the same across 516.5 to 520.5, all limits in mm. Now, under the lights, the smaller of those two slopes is 0.057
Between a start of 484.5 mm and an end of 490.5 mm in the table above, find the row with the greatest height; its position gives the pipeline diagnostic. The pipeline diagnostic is 490 mm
